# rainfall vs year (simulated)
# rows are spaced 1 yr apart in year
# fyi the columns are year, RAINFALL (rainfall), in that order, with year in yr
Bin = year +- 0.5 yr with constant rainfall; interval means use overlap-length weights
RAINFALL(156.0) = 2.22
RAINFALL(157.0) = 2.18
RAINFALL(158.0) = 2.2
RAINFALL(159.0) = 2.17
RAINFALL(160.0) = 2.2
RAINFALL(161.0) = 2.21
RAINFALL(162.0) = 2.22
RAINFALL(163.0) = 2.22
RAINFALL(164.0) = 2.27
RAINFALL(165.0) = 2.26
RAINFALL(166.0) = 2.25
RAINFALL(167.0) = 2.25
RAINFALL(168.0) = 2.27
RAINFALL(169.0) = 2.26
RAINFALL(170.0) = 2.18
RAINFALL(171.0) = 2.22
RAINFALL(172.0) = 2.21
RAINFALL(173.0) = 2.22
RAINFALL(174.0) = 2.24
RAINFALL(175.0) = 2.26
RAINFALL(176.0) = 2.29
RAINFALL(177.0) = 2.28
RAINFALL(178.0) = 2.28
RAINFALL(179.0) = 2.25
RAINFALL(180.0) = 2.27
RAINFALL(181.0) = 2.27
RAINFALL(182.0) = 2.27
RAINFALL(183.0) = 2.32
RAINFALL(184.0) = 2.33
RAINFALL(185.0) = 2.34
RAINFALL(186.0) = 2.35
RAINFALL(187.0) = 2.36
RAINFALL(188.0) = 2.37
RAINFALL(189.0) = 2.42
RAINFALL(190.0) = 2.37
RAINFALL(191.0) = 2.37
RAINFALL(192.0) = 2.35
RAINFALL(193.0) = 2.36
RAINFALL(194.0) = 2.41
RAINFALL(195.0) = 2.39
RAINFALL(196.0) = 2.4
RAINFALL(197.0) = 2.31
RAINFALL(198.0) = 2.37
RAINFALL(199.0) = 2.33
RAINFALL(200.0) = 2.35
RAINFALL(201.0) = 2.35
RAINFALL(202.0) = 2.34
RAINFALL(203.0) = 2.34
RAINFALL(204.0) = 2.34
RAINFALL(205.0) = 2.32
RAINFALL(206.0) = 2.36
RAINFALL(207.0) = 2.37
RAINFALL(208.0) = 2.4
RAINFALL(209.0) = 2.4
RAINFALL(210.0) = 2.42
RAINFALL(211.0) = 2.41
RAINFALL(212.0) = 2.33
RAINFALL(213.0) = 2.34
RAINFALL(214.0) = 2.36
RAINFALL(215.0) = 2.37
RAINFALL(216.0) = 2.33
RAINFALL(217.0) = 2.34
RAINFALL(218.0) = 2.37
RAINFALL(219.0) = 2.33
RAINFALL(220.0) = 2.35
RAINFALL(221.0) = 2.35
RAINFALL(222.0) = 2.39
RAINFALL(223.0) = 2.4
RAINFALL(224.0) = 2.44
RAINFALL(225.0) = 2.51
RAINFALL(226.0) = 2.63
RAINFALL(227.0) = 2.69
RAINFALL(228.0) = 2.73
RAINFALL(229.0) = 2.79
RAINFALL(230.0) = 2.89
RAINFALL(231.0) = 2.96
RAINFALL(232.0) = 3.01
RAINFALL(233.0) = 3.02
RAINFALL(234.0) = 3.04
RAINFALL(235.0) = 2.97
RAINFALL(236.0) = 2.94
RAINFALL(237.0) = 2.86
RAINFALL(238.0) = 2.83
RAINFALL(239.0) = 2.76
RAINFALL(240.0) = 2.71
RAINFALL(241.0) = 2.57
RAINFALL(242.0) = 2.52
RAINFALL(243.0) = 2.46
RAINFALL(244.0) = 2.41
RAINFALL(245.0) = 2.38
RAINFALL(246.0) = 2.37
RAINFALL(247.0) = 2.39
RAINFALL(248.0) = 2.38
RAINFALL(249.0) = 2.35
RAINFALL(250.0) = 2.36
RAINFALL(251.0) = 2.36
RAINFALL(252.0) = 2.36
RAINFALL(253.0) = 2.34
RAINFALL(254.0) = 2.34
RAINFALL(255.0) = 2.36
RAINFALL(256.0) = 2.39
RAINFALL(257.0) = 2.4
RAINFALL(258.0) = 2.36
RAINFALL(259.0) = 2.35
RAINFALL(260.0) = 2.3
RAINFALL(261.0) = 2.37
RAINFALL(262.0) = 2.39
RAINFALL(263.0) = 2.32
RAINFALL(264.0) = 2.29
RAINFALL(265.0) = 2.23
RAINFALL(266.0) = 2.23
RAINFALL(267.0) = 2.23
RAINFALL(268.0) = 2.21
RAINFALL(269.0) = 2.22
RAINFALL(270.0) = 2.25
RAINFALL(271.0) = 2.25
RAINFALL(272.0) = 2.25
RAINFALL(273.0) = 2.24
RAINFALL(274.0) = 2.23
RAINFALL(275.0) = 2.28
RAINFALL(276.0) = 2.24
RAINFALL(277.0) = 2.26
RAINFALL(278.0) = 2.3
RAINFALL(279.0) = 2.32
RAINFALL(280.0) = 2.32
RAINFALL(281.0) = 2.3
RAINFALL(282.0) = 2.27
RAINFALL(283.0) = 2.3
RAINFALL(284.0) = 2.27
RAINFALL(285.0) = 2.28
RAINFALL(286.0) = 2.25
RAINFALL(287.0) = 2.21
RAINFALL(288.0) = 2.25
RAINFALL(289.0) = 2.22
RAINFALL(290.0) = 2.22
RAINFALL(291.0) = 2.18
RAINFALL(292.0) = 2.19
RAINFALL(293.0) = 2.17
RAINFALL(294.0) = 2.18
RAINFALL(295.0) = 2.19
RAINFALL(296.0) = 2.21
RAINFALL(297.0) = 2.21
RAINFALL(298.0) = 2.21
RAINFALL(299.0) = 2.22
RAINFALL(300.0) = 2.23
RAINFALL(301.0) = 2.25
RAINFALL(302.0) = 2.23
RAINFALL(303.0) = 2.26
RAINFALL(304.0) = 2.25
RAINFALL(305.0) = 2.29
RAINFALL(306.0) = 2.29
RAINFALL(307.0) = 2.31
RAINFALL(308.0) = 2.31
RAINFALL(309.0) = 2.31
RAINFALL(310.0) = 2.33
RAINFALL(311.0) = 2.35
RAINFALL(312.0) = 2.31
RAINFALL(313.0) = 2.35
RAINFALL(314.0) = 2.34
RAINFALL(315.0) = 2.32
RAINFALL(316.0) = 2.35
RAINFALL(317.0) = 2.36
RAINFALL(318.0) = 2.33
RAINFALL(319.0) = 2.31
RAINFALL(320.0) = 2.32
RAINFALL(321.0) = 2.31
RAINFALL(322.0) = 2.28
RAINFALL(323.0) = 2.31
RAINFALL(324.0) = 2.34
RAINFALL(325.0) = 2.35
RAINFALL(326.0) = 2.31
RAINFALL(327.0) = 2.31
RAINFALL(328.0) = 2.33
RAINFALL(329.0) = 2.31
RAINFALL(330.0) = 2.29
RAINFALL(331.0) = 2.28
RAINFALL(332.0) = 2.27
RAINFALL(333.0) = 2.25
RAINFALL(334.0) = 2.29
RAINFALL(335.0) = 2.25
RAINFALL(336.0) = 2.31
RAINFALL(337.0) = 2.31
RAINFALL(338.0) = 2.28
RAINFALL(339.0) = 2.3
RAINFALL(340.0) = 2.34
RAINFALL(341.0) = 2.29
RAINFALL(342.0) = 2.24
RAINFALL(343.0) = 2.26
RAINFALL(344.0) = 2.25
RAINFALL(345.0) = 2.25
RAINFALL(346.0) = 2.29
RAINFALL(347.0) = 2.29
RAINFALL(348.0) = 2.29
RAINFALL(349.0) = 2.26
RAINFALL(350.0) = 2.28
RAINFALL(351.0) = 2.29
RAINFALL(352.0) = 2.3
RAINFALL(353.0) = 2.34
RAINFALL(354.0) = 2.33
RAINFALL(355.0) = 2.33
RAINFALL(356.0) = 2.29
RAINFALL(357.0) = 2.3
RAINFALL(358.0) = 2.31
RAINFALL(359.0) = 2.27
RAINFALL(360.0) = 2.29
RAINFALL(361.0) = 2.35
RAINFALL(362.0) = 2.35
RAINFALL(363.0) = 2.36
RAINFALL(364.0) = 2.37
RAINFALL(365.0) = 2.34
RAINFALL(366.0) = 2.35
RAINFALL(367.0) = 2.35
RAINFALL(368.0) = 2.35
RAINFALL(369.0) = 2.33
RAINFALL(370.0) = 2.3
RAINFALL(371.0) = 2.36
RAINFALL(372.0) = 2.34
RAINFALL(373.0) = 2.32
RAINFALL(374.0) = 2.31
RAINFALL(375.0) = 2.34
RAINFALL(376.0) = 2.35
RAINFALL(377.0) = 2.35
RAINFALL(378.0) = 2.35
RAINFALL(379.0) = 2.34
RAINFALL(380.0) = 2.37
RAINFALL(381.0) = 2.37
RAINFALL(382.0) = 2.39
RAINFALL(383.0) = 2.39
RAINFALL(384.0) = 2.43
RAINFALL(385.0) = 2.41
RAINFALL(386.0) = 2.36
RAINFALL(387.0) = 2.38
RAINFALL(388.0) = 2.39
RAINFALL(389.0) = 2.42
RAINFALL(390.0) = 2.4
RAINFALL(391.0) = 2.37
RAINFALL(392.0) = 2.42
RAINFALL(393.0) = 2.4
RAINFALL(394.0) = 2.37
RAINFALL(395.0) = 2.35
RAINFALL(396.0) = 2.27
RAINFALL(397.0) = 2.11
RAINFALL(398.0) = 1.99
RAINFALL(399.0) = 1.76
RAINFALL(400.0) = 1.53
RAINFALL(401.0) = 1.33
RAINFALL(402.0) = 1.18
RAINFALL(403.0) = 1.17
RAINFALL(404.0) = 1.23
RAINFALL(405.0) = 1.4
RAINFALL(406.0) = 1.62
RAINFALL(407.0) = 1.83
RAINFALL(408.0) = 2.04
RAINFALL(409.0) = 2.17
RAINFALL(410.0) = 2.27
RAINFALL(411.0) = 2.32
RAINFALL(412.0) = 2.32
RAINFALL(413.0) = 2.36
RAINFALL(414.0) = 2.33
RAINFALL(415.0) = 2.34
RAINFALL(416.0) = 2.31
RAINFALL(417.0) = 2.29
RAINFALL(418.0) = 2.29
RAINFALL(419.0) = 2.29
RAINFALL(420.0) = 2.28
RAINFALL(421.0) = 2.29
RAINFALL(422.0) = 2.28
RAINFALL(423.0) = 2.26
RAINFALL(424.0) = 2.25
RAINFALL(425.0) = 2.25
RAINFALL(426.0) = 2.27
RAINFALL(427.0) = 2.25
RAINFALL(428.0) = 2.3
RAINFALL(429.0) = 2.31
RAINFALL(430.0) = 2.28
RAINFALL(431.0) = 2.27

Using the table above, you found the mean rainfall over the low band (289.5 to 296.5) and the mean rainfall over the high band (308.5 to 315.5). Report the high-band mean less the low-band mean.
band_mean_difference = 0.1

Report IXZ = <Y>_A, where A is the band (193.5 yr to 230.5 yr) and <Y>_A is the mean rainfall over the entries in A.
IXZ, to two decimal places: 2.42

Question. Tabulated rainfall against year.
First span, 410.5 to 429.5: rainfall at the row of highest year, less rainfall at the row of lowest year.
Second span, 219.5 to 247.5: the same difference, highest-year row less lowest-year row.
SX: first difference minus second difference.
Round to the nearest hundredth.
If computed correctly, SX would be -0.05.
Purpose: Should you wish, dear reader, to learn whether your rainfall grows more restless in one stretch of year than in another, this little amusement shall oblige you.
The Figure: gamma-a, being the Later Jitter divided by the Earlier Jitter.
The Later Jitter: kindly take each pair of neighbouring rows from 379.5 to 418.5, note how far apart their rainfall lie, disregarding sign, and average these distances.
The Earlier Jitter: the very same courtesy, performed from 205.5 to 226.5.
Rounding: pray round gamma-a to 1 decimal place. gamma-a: 2.4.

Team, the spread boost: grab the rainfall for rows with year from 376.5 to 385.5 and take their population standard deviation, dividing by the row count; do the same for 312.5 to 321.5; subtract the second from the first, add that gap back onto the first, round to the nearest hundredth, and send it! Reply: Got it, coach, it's 0.04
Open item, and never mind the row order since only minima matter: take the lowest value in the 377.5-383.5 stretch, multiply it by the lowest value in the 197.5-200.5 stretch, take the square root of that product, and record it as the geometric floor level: 2.33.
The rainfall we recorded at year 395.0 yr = 2.35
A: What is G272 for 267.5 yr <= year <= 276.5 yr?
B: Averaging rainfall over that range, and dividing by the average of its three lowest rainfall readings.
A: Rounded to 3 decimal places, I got 1.010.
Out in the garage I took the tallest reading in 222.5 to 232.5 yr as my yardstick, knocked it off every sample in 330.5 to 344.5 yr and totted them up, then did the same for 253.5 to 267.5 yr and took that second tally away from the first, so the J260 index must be -0.6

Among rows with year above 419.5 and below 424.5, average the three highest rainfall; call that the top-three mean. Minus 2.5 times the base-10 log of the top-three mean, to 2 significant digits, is -0.90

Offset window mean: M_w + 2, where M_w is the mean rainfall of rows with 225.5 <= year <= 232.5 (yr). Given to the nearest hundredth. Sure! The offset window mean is 4.81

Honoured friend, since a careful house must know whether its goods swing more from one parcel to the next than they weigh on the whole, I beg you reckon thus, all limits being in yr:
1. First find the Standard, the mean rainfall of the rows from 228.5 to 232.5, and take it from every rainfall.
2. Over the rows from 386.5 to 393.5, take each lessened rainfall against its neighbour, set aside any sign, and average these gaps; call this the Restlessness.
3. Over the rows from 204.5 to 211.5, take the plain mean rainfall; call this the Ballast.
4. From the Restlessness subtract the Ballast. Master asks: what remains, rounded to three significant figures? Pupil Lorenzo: -2.36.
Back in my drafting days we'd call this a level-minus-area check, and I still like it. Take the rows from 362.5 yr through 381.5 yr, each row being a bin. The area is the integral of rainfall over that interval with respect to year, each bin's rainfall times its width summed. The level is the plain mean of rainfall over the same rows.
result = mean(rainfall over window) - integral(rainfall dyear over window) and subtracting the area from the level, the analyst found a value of -42.2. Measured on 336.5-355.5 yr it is -41.2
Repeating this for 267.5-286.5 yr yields -40.8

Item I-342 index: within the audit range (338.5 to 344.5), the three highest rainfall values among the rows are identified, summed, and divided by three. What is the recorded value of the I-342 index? 2.31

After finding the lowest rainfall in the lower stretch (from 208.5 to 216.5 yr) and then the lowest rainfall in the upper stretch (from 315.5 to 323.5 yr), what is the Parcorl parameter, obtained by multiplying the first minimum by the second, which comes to 5.3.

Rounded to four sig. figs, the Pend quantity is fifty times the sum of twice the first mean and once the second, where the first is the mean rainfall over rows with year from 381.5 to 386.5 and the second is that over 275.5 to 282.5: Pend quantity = 354.0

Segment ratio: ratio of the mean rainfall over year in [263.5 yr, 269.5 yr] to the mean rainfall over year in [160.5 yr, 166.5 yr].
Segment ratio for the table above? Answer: 0.999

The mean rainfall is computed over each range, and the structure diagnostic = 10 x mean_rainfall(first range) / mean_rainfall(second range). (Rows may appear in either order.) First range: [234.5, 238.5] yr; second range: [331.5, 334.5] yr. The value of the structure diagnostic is 12.8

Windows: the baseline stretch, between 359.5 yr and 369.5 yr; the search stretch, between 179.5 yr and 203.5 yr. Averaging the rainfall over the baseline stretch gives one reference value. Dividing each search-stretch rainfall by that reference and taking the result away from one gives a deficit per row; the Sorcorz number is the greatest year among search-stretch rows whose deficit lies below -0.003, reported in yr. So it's 198.0 yr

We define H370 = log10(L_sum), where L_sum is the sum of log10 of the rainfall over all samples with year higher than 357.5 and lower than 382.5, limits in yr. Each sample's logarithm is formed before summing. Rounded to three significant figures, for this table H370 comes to 0.965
